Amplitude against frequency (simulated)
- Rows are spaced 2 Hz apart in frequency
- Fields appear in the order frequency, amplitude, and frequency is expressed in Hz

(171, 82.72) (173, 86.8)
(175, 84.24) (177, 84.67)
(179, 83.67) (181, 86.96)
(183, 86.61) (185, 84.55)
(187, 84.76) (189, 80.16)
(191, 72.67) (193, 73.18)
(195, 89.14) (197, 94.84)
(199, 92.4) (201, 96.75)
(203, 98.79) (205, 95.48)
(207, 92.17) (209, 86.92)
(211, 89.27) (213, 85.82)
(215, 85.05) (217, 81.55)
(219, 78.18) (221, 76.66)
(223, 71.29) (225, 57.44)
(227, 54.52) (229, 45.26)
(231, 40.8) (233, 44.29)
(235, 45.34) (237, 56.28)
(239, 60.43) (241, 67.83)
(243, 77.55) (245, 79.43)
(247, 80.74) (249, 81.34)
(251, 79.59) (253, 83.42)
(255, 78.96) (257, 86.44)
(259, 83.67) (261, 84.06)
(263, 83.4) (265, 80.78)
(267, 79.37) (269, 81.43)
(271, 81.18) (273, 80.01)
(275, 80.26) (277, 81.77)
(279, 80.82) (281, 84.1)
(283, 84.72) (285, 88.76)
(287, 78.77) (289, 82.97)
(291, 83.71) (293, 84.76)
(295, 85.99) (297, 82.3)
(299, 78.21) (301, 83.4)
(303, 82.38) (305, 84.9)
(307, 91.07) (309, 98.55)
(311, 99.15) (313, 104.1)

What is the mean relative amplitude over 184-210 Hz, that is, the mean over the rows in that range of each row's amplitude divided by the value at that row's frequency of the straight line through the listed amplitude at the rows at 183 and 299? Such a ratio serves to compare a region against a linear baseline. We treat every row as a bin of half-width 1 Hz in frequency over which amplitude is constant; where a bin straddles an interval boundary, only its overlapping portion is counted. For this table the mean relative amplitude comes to 1.03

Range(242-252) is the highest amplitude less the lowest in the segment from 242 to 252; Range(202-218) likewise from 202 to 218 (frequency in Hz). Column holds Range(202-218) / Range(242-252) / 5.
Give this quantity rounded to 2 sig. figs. 0.91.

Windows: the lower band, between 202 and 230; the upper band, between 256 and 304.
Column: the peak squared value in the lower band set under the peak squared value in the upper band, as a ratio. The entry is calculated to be 0.81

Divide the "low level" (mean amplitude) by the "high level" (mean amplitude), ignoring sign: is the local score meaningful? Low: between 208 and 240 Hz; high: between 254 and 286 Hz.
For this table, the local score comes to 0.80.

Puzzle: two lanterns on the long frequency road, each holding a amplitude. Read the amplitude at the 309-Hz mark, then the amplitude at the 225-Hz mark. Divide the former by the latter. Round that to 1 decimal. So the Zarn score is 1.7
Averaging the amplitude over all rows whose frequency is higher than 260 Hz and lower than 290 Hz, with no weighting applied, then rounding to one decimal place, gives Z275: 82.2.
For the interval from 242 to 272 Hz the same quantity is 81.4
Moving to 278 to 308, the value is 83.8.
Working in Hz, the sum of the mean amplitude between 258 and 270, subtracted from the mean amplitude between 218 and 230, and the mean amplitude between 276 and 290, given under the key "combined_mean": 65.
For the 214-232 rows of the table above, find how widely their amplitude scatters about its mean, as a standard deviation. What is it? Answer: 16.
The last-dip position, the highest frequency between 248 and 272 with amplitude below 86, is 271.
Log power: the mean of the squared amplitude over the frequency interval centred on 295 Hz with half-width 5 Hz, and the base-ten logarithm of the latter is 3.84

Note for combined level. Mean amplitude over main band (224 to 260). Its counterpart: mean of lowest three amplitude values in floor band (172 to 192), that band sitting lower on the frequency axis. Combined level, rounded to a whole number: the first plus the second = 146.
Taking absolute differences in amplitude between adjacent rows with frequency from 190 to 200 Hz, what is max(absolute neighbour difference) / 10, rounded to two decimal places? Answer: 1.60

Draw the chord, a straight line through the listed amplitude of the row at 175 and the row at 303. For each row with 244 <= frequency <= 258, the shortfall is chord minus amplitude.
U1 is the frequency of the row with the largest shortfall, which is 255 Hz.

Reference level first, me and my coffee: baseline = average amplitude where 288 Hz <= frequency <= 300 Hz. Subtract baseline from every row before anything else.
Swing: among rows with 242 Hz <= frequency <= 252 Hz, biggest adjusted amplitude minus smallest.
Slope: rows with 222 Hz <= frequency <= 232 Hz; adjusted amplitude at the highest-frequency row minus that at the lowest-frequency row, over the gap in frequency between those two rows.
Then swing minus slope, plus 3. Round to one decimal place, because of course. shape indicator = 10.6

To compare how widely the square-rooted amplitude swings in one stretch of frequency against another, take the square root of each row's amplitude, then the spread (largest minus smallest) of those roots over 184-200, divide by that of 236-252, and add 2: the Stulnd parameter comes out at 2.8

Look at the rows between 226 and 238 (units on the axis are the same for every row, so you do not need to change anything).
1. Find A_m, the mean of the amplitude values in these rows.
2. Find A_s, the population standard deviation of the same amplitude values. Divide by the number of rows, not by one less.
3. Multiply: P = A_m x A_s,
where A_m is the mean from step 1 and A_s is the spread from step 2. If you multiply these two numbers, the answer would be 269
